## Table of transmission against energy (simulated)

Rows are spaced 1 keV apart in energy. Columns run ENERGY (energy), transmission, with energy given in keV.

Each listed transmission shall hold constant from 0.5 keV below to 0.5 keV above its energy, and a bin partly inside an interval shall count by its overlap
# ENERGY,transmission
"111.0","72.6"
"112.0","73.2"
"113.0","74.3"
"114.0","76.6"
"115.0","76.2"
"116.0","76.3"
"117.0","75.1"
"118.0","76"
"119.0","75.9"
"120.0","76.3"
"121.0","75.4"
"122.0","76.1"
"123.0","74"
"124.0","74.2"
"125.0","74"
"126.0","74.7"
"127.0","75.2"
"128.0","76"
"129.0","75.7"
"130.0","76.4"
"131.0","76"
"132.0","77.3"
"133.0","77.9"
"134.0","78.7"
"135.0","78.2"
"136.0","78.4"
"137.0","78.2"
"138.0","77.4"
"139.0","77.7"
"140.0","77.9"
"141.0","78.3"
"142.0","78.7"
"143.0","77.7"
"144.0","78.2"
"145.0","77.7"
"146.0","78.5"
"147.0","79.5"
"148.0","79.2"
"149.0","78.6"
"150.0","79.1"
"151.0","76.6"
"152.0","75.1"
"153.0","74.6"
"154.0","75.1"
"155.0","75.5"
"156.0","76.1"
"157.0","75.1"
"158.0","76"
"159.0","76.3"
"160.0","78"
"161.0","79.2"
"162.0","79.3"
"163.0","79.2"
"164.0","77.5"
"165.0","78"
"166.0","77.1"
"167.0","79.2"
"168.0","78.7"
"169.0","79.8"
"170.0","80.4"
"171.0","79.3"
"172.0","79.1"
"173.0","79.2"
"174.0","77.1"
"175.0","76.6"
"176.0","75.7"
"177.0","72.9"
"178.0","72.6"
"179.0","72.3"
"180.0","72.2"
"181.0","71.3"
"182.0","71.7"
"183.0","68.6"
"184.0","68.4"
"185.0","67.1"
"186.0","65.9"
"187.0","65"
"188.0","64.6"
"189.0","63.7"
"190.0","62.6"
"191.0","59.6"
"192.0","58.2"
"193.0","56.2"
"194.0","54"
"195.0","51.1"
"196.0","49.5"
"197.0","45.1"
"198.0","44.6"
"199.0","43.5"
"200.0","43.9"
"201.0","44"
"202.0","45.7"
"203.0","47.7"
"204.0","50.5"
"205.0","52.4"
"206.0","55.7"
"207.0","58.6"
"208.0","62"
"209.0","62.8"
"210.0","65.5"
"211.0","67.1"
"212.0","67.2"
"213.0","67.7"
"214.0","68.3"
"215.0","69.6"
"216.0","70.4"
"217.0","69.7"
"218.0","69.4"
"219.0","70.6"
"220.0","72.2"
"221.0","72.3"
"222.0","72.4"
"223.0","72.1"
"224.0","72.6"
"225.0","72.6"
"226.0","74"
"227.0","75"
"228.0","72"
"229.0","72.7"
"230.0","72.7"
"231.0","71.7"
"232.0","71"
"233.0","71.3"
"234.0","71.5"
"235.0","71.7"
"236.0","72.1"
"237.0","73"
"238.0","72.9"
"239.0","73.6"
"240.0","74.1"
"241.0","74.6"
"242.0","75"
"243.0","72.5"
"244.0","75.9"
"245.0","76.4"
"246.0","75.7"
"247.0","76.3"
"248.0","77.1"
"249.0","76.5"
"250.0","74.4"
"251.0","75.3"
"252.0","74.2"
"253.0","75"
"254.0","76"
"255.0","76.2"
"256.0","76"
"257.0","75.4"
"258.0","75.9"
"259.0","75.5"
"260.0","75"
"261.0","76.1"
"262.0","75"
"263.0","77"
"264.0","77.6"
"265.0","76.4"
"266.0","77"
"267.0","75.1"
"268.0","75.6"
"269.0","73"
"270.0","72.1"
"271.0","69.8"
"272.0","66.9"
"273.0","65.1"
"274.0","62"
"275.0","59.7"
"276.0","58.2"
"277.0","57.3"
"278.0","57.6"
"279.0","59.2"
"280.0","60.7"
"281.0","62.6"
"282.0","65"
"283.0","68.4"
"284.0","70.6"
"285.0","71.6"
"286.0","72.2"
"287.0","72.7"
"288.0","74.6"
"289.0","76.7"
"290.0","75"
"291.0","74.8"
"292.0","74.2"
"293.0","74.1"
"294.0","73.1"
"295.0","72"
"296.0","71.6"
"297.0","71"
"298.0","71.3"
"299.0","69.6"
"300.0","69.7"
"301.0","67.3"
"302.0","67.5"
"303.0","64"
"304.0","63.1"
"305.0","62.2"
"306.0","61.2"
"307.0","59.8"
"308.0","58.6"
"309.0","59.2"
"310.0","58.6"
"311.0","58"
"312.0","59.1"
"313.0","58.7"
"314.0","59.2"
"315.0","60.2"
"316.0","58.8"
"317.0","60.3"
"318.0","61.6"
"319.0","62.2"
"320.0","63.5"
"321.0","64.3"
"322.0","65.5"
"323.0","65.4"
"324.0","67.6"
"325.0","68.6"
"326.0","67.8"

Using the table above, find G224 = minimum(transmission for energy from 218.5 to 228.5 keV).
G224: 70.6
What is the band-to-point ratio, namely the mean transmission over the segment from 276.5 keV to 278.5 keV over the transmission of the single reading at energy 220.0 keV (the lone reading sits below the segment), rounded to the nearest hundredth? 0.80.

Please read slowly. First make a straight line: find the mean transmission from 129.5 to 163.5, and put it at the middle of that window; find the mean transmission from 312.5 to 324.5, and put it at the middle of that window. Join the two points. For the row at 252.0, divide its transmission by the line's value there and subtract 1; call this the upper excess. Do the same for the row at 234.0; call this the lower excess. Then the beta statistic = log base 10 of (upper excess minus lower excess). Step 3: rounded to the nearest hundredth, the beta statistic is -1.20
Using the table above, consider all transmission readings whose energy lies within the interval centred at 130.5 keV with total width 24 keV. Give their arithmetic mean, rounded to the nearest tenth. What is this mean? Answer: 76.6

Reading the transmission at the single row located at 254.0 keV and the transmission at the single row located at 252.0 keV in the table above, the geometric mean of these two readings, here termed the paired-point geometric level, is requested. 75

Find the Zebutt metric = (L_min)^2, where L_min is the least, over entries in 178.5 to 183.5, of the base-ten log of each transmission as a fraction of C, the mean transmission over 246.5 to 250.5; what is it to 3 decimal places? 0.002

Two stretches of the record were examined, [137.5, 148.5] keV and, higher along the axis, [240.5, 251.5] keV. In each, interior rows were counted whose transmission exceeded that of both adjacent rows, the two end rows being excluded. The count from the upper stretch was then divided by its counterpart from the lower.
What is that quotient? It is 1.00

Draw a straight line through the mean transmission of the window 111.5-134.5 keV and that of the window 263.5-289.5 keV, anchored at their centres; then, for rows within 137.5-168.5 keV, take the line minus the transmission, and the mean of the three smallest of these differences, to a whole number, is -5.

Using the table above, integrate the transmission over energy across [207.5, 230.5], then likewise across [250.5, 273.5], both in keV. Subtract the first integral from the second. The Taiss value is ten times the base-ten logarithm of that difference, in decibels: 20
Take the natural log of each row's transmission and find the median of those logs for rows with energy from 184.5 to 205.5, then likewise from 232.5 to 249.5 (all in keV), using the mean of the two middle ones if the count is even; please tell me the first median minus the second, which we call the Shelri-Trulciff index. -0.35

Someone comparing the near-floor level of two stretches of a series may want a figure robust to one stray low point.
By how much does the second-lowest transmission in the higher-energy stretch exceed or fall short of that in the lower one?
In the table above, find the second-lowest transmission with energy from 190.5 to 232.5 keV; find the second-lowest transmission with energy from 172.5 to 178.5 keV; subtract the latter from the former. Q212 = -29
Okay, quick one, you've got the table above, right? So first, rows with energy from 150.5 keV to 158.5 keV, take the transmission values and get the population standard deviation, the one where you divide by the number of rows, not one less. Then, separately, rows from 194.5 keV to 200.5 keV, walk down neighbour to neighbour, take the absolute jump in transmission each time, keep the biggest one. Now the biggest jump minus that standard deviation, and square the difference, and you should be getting 14.3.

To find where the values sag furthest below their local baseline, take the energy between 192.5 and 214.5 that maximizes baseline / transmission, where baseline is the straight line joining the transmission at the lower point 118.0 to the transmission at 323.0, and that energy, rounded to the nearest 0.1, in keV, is 199.0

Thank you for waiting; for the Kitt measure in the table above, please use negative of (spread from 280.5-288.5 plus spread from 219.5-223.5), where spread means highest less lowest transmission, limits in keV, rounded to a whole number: -12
